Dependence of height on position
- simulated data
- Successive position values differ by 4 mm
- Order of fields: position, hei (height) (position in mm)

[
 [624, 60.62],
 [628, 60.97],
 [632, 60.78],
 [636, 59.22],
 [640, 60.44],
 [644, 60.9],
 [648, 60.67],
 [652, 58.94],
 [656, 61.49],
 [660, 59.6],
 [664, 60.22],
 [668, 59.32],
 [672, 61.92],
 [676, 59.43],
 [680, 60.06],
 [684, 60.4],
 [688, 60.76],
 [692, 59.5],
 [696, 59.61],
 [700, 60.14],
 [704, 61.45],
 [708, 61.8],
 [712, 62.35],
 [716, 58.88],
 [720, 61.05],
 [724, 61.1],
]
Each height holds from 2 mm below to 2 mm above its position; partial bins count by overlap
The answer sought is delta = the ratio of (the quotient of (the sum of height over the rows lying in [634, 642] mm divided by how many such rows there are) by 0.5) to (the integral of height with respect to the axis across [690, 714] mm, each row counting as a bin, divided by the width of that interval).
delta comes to 1.97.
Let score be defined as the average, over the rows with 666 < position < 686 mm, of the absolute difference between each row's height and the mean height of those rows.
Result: 0.75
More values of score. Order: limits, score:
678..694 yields 0.40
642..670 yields 0.75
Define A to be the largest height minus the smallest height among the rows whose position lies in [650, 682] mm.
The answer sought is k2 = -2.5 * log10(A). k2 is -1.19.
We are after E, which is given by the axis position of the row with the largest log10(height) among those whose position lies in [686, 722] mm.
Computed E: 712 mm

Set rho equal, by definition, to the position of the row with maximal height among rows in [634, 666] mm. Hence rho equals 656 mm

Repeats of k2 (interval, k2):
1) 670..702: -0.99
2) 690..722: -1.35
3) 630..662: -1.02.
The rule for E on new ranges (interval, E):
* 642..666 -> 656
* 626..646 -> 628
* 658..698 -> 672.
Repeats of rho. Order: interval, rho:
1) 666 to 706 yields 672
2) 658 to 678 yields 672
